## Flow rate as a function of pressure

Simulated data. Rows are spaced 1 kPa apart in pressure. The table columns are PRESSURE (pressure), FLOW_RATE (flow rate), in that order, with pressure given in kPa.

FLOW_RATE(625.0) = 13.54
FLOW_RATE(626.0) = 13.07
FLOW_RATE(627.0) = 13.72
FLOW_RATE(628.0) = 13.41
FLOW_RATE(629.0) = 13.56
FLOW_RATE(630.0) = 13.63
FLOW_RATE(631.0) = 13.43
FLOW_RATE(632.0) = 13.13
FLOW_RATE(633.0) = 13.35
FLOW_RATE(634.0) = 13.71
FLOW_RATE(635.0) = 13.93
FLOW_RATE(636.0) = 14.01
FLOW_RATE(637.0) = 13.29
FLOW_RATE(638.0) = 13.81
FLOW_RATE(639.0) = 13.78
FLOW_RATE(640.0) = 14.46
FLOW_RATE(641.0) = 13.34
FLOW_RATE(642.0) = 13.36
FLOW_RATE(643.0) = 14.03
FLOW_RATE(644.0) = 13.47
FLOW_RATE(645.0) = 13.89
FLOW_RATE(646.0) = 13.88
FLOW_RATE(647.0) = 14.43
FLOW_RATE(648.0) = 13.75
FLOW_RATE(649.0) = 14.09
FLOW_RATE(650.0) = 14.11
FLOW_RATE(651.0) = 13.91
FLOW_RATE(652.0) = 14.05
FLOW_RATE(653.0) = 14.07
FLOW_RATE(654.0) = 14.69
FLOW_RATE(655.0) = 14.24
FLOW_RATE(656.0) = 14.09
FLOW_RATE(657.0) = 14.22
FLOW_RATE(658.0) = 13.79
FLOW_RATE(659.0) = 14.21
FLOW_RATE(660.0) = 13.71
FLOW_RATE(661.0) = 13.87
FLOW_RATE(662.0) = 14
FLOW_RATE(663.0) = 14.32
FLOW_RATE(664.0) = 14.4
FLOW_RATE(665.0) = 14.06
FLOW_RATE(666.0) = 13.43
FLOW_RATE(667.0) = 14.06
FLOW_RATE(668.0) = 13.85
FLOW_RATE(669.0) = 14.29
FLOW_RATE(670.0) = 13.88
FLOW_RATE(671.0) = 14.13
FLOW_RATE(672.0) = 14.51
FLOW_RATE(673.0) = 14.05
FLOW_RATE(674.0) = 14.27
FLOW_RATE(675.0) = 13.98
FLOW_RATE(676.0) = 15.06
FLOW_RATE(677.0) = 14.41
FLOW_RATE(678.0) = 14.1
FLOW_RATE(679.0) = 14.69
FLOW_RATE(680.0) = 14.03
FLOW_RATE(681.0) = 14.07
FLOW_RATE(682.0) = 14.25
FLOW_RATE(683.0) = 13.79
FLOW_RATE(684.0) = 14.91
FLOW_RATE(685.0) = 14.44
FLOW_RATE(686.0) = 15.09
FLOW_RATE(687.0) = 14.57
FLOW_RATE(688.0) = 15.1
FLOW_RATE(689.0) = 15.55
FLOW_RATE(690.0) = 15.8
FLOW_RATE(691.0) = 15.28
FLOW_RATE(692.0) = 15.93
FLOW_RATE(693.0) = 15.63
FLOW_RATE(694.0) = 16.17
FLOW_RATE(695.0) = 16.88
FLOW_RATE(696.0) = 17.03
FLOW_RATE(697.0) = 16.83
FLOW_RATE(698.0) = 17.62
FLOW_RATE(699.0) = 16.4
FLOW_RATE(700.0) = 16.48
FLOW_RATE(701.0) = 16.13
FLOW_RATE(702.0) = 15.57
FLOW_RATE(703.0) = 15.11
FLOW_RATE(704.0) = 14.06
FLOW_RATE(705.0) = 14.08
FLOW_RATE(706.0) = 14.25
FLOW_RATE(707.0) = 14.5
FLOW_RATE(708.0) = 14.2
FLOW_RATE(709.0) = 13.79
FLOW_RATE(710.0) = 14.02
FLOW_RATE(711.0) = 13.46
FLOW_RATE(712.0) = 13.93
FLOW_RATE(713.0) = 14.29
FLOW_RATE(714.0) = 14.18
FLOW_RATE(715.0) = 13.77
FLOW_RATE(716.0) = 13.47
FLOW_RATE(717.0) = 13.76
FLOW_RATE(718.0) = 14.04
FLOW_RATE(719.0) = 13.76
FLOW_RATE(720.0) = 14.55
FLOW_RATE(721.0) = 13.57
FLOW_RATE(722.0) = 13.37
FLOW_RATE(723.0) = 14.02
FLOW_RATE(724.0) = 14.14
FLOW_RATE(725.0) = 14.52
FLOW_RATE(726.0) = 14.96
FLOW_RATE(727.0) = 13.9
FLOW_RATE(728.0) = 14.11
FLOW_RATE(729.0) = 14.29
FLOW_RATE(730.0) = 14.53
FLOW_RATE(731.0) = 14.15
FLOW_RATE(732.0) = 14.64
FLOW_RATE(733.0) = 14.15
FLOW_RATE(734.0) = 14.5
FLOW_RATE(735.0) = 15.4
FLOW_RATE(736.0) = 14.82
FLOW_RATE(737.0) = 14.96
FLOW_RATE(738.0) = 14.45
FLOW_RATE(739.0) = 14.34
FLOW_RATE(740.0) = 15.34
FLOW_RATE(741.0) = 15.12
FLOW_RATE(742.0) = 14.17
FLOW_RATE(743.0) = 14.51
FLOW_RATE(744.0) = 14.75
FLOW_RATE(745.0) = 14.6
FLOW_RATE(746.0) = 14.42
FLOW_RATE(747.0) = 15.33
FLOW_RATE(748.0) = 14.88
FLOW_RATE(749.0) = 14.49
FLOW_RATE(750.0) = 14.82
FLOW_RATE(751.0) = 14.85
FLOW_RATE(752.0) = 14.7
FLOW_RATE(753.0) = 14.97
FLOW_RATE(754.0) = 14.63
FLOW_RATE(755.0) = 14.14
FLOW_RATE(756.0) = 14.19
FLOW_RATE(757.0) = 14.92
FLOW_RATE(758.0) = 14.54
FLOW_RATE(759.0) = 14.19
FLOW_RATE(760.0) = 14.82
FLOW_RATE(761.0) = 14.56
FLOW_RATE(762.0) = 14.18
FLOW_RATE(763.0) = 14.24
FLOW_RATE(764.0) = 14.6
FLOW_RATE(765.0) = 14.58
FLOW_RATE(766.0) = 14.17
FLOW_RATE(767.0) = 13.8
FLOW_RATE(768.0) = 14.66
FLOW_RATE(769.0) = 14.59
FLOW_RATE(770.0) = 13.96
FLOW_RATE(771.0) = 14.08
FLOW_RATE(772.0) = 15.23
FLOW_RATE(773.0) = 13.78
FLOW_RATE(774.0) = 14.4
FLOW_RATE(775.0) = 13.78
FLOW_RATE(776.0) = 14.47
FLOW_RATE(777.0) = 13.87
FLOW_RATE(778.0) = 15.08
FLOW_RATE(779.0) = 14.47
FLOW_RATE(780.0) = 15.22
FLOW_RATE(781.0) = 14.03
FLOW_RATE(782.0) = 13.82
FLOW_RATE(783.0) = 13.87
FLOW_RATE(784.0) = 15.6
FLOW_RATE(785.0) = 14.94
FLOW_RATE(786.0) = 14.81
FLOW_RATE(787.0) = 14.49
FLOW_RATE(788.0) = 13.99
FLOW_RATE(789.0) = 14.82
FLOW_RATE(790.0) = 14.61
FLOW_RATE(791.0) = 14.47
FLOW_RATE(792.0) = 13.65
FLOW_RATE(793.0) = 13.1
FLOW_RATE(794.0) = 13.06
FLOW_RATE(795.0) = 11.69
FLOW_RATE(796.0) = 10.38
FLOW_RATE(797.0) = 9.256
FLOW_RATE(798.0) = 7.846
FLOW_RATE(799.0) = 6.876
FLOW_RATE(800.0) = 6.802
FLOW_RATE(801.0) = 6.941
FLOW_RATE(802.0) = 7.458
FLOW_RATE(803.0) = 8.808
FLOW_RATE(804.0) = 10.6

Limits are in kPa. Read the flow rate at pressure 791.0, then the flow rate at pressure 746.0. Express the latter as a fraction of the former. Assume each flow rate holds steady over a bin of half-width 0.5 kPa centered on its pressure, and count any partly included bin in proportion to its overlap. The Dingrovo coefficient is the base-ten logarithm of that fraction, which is -0.002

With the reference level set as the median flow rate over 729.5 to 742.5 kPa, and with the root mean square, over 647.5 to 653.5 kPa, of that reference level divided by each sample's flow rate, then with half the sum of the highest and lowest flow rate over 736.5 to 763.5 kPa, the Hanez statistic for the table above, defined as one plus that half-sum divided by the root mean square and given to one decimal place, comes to 15.2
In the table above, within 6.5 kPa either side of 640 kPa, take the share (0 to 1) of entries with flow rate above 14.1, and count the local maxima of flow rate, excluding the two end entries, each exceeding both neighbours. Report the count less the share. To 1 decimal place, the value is 4.9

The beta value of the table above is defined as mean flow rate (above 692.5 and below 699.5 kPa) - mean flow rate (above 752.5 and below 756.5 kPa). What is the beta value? 2.2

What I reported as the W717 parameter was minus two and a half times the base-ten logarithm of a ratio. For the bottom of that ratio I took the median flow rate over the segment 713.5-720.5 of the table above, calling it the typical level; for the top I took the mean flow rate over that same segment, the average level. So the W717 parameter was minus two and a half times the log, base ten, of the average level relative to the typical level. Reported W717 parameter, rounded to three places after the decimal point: -0.013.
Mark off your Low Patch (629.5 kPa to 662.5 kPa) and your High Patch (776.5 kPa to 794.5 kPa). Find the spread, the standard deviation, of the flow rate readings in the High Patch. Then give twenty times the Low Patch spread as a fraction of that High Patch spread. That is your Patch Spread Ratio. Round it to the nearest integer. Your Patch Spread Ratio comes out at 10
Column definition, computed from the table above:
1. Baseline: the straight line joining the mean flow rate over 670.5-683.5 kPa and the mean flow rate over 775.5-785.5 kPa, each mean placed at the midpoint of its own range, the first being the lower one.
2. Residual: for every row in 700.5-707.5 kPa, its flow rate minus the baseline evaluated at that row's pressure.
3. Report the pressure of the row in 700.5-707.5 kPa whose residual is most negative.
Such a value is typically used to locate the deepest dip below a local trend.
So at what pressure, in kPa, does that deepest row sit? 704.0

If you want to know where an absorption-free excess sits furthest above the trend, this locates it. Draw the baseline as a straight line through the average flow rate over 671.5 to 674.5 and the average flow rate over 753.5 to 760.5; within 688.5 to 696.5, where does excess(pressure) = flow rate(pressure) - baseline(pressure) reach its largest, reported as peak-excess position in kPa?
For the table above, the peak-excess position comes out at 696.0 kPa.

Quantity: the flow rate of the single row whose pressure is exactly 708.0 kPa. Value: 14.2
